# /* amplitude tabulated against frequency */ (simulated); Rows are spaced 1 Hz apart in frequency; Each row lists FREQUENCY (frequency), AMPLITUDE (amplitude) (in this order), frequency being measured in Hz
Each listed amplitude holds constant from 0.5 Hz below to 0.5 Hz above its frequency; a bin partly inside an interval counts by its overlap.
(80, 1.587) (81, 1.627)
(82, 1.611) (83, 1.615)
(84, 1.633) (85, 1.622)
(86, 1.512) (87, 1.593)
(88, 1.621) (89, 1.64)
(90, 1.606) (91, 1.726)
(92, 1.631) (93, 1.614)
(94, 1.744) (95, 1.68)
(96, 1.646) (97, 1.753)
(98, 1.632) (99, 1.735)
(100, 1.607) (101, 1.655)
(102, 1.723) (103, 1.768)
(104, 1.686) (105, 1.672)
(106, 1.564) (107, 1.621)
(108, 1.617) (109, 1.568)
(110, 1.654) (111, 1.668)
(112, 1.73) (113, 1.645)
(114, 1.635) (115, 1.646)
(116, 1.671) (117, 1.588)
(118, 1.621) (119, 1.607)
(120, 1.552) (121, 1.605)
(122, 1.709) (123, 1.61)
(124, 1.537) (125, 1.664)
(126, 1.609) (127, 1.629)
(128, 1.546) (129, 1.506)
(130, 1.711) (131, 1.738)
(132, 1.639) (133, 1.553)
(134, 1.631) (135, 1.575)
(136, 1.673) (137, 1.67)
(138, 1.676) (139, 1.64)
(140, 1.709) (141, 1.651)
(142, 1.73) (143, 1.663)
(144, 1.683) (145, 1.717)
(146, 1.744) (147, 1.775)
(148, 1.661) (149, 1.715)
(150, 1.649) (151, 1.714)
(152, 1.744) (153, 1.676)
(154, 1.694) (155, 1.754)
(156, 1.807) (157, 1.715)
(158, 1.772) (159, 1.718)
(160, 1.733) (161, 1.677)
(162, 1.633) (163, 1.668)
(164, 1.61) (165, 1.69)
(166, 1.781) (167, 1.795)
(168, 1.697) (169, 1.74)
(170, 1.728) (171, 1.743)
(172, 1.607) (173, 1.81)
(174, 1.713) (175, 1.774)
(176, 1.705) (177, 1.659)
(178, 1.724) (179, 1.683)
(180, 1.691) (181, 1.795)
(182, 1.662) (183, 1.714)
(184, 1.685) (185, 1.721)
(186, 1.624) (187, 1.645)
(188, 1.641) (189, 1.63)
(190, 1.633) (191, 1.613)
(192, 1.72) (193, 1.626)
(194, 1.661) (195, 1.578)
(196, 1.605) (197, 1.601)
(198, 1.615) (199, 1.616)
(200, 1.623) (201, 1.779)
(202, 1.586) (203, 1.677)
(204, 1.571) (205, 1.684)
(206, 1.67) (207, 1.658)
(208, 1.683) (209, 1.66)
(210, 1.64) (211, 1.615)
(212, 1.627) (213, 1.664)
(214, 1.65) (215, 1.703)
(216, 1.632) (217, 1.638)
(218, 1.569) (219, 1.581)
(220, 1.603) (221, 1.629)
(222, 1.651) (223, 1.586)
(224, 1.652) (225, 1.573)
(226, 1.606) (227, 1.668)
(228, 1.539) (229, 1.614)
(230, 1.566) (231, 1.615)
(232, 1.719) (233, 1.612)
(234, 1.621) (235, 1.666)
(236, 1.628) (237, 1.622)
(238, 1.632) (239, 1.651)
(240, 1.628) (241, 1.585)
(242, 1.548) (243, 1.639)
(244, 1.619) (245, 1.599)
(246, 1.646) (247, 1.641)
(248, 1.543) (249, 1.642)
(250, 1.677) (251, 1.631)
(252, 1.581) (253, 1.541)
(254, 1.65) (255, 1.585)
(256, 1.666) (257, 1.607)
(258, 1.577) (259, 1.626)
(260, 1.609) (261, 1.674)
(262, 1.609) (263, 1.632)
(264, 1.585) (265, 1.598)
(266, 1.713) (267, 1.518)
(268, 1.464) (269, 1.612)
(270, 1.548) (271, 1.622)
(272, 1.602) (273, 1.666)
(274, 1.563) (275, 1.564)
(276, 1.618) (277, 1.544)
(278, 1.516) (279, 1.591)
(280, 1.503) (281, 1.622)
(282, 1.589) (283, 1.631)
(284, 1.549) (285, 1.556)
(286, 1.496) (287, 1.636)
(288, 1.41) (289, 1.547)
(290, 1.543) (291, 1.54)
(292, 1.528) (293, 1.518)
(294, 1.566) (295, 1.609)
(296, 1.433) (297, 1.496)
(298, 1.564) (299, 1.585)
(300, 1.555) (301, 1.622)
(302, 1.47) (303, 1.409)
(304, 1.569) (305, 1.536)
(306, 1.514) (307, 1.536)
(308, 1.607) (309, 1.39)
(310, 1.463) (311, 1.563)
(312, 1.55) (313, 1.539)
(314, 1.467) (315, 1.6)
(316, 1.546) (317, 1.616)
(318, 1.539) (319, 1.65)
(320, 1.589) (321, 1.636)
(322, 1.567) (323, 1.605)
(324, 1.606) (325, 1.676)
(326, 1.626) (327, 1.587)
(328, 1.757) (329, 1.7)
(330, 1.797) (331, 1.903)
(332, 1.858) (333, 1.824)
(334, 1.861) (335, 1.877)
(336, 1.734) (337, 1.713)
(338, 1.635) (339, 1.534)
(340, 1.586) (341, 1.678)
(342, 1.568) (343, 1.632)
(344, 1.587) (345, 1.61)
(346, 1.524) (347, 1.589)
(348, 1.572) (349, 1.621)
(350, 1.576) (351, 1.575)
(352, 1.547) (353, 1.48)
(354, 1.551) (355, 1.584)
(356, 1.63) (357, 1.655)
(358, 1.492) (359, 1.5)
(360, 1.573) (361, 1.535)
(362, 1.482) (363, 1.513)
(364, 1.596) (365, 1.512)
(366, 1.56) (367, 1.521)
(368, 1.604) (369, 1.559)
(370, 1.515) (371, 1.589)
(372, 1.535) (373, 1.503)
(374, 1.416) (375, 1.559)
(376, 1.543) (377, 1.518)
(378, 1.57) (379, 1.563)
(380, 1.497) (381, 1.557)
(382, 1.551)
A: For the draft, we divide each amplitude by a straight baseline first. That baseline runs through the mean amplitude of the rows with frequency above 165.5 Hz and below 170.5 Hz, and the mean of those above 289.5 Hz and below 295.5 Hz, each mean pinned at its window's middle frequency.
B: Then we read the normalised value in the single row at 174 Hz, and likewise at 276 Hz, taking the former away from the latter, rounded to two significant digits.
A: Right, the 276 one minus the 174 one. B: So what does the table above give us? 0.041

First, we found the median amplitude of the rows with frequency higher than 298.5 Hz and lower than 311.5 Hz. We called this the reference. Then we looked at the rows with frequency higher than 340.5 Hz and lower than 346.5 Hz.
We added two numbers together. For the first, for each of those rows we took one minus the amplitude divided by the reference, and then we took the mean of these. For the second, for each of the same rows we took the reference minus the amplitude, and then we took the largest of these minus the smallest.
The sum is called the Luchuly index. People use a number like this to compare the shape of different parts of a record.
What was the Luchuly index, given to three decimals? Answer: 0.112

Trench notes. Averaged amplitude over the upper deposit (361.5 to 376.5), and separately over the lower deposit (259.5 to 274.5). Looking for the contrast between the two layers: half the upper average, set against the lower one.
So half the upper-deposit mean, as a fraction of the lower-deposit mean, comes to 0.479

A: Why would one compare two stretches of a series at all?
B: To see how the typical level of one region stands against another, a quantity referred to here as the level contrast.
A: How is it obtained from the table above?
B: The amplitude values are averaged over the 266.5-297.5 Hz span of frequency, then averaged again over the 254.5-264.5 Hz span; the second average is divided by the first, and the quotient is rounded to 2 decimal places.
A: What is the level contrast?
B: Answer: 1.04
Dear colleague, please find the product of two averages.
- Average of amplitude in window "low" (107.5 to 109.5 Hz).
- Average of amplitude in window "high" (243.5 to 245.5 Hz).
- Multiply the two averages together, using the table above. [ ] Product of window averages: 2.56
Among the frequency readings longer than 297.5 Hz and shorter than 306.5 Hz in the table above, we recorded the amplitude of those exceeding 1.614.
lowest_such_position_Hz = 301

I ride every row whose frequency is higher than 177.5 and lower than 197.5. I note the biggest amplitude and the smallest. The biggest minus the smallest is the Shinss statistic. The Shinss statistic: 0.22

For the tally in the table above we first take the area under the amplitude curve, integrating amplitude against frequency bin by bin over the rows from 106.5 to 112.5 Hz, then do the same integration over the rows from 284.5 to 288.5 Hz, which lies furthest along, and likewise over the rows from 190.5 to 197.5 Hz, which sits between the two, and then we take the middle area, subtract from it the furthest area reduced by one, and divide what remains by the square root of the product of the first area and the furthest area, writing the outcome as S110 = 0.8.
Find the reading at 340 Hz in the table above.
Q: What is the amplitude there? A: 1.586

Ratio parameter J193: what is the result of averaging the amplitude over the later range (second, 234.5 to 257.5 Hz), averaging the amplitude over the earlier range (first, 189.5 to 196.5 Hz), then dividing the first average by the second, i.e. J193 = 1.01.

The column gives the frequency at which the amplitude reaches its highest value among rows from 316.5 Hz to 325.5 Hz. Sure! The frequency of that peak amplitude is 325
